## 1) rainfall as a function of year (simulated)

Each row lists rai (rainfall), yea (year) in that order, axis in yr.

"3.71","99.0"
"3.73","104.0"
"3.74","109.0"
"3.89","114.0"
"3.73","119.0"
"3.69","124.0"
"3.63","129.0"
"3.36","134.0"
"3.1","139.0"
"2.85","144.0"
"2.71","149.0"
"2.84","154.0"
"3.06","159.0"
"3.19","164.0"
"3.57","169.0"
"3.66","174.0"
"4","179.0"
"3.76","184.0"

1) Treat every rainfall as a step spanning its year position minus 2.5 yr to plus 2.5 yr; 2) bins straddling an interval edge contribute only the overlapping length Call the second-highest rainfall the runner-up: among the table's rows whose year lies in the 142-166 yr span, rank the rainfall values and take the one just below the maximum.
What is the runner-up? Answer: 3.06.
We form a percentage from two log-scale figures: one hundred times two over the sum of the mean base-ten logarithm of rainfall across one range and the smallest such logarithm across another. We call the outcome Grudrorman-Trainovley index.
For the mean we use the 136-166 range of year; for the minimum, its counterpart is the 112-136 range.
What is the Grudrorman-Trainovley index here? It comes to 201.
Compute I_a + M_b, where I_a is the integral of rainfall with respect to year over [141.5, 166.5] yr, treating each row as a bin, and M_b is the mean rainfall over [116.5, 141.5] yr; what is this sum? 77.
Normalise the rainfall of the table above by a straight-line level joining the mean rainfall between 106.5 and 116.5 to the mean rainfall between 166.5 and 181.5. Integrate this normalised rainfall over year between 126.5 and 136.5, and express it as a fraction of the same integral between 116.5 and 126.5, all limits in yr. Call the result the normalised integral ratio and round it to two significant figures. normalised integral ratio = 0.94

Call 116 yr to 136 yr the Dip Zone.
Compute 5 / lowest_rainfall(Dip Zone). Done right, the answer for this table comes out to 1.49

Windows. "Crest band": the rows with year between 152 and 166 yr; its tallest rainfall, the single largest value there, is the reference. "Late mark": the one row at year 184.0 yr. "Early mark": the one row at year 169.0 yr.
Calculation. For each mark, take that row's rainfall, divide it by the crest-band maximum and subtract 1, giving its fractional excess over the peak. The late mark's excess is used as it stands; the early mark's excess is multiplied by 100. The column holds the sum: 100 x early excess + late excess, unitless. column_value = 12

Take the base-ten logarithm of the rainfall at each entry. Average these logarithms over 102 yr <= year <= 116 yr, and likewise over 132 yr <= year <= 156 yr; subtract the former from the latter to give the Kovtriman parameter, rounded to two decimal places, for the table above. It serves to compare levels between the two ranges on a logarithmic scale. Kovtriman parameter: -0.11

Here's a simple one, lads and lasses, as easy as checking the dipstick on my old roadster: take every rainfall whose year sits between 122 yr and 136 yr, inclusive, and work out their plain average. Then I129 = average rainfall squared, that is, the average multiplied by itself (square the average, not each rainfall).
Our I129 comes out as 13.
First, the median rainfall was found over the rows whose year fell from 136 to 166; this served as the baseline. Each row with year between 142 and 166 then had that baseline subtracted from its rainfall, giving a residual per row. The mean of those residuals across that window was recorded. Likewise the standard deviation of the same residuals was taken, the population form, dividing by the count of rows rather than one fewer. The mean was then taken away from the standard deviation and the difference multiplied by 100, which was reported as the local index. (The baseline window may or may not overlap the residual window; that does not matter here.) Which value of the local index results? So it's 20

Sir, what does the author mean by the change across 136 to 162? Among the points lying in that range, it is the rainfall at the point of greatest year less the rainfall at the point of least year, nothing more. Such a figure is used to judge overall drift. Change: 0.0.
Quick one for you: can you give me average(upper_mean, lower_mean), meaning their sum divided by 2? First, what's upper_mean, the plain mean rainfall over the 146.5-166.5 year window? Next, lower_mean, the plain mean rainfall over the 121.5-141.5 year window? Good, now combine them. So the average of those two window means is 3.20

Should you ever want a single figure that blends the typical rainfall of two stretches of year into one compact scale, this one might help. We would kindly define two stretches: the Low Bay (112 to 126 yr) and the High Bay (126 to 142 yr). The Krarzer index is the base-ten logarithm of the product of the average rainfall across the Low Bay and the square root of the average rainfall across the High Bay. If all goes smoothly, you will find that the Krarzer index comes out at 0.84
